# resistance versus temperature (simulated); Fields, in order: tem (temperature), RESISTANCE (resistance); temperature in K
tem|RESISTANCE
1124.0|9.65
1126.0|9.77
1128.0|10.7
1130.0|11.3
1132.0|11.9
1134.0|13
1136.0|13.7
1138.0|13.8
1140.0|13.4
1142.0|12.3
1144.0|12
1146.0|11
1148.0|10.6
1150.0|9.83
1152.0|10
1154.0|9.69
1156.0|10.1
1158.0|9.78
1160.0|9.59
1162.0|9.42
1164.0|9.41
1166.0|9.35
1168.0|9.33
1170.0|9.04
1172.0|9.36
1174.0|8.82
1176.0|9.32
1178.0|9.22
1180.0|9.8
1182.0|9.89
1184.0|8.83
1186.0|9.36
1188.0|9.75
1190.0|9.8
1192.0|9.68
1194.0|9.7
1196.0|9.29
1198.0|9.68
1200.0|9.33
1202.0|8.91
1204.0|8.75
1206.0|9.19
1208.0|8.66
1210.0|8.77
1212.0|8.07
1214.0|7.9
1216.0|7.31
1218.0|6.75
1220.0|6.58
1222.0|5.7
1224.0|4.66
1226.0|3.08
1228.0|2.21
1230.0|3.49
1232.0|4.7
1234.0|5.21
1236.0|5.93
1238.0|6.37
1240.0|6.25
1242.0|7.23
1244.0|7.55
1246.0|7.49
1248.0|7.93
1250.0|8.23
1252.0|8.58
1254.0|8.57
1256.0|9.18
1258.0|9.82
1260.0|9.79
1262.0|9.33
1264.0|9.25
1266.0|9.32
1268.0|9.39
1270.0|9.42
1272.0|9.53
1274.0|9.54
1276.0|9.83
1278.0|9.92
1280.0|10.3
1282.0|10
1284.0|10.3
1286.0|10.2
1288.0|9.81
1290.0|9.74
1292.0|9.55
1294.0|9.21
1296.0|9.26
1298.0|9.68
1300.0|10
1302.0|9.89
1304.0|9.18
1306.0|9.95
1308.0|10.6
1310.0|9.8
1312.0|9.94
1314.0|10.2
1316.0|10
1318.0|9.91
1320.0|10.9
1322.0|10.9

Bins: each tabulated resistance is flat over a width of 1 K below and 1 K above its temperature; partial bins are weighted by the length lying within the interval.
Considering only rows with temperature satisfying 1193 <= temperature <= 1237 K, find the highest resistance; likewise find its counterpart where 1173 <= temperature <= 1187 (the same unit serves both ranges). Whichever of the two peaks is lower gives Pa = 9.7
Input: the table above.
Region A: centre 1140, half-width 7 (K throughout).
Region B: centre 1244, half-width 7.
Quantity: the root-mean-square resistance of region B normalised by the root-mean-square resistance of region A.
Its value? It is 0.57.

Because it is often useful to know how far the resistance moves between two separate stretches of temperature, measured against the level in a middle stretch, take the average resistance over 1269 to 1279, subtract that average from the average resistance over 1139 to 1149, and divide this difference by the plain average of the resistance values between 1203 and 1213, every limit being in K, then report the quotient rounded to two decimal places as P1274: 0.25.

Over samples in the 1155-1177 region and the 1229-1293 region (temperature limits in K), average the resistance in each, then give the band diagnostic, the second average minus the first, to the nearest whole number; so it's -1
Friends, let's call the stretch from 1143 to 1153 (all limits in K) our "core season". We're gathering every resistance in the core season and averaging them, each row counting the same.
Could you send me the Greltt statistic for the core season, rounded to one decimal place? 10.7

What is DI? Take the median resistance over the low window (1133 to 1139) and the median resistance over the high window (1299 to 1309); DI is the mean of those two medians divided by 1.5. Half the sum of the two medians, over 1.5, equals 7.9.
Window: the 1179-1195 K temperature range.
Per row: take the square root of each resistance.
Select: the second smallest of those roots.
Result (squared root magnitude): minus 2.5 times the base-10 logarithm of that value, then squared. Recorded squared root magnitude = 1.47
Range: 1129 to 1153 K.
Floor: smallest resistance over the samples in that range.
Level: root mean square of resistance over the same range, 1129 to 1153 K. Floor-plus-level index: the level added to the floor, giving 22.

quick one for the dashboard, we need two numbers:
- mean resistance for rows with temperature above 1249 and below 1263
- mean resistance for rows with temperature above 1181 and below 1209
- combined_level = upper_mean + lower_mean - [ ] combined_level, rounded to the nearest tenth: 18.4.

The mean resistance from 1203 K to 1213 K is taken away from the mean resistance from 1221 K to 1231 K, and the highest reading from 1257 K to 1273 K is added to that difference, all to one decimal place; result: 5.0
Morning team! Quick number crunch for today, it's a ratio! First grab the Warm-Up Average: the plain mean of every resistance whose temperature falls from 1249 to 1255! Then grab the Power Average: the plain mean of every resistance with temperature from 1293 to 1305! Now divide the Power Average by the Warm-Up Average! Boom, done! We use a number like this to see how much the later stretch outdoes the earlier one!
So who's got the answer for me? 1.13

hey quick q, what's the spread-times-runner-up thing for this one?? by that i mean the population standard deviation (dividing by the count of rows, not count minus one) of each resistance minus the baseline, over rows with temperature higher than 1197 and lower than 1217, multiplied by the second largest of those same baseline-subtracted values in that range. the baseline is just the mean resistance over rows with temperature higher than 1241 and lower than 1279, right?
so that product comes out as 0.3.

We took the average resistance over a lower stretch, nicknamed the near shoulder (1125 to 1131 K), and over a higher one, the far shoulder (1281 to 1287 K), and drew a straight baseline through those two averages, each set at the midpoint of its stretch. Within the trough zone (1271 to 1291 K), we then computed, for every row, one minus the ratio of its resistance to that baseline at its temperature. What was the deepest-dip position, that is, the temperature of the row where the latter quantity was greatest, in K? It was 1272.0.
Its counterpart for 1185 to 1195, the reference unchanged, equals 1186.0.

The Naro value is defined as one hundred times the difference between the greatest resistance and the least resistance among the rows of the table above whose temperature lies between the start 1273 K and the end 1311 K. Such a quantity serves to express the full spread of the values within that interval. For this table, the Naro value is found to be 142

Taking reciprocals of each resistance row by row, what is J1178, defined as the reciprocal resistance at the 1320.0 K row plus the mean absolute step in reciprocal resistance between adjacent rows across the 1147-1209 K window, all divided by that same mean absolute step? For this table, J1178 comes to 26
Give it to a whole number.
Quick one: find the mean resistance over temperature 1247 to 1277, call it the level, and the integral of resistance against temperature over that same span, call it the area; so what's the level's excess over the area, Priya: -266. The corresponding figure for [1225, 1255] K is -179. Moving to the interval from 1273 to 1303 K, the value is -285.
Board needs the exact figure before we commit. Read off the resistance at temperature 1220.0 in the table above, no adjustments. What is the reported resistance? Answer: 6.58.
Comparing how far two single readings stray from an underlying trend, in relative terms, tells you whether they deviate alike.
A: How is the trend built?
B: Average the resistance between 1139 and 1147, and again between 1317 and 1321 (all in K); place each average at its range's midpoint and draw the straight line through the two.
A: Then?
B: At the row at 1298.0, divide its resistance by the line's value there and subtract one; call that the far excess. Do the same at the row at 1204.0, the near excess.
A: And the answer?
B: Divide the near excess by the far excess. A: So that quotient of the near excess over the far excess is 2.8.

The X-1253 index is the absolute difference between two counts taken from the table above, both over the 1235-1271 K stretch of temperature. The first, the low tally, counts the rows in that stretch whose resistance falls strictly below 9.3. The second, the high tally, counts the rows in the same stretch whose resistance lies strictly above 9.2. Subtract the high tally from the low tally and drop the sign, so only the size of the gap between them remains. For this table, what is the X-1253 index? 5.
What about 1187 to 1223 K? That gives 5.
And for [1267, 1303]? 16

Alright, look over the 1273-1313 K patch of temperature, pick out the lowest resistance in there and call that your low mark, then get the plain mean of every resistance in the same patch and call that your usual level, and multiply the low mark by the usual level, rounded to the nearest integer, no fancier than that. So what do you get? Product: 90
